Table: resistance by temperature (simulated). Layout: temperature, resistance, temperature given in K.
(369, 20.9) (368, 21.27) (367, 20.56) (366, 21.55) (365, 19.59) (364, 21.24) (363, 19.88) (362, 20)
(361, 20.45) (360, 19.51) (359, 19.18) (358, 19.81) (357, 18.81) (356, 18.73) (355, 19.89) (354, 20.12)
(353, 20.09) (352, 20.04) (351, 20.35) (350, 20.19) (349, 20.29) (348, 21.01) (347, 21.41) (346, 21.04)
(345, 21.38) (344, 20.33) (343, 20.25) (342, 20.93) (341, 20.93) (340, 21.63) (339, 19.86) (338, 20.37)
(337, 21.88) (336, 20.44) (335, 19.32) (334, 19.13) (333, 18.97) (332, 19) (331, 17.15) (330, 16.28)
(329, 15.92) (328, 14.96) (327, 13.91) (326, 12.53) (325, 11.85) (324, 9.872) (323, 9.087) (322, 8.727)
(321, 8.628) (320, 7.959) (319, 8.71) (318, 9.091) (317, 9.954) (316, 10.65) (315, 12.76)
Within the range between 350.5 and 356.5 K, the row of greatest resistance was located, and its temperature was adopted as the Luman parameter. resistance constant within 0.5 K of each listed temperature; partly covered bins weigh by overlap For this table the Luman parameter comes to 351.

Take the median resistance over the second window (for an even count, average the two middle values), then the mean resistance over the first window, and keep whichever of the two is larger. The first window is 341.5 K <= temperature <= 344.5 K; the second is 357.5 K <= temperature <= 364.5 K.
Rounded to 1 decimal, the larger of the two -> 20.5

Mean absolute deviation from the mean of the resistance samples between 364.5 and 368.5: 0.67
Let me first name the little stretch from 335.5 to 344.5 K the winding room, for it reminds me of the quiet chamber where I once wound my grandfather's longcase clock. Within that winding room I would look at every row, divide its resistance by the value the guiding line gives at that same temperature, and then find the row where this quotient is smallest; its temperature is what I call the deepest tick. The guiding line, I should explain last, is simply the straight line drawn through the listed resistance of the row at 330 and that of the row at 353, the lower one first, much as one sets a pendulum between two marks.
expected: 344 K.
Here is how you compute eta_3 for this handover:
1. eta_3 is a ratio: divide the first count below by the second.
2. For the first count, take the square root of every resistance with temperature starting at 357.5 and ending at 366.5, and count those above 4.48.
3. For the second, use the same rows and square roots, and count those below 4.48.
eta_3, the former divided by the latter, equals 0.50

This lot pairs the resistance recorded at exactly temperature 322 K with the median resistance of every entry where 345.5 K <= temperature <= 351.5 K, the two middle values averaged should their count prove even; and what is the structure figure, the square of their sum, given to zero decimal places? 865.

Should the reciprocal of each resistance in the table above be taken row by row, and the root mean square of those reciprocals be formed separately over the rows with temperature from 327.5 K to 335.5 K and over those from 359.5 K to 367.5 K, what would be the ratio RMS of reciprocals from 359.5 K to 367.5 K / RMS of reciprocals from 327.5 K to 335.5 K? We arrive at 0.85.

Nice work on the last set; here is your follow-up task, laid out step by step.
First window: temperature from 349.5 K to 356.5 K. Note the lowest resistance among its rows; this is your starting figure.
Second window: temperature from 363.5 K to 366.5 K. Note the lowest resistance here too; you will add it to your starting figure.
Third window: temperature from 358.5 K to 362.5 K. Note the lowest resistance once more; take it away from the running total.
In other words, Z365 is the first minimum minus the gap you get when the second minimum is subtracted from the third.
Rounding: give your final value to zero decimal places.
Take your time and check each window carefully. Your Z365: 19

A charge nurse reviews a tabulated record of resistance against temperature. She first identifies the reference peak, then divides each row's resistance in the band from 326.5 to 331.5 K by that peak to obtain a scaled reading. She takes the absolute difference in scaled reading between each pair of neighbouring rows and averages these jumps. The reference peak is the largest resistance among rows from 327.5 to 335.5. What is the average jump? 0.042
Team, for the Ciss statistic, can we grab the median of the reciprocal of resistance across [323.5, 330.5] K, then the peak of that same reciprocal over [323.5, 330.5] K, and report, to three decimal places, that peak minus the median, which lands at 0.029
